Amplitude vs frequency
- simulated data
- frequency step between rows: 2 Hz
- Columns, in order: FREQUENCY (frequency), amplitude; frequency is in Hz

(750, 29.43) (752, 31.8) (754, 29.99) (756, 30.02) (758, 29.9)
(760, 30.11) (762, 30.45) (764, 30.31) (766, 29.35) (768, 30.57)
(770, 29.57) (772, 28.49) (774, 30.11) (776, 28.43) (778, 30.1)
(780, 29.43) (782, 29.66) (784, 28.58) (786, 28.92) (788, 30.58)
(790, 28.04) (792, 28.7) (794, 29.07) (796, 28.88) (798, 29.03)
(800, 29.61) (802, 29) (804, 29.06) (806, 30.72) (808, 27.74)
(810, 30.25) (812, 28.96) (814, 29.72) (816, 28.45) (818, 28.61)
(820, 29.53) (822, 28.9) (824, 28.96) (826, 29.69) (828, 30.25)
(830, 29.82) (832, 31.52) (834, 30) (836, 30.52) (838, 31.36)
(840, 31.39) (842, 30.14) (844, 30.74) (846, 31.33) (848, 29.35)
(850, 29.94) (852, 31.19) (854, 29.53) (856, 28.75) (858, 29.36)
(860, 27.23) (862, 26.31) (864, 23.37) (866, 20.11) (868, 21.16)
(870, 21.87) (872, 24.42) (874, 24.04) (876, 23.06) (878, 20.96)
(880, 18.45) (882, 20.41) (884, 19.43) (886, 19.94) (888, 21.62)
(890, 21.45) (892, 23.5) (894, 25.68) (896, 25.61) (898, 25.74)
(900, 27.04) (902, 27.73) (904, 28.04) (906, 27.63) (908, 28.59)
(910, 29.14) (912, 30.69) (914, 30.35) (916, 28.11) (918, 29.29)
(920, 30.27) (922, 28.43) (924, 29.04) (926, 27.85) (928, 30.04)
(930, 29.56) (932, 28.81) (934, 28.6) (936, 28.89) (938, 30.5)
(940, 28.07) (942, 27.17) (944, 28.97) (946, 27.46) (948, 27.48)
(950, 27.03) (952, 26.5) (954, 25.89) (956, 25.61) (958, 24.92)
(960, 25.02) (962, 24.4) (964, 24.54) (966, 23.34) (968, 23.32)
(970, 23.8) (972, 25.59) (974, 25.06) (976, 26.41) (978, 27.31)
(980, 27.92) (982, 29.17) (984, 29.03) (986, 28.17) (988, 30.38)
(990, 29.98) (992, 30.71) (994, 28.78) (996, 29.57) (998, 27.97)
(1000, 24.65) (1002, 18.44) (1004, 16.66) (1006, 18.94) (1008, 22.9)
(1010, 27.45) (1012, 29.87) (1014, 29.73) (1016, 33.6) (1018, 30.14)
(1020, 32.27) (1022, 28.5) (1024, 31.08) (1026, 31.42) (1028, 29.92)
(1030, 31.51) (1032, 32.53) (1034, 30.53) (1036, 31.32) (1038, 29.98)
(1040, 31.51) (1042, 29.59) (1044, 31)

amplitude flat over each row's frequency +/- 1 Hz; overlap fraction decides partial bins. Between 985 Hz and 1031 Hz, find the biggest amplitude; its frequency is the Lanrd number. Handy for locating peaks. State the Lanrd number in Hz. 1016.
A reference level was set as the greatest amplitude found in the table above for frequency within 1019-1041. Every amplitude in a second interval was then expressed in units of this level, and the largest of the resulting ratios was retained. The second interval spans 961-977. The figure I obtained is 0.812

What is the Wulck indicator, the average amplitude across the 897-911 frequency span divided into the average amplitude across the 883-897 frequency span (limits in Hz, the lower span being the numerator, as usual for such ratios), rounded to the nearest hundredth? 0.81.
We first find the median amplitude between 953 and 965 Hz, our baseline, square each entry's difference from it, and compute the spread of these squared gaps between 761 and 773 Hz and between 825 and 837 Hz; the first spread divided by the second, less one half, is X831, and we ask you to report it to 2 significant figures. 0.48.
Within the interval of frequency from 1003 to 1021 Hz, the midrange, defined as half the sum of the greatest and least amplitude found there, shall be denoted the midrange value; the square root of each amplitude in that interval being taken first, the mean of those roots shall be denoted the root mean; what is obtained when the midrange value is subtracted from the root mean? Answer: -20.0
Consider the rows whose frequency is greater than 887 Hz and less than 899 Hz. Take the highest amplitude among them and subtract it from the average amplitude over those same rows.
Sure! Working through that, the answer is -1.8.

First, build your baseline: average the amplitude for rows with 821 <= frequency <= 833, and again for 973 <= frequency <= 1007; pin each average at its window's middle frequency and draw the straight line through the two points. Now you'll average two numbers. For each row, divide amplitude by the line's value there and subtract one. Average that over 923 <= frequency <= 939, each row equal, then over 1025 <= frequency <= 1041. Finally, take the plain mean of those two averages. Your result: 0.14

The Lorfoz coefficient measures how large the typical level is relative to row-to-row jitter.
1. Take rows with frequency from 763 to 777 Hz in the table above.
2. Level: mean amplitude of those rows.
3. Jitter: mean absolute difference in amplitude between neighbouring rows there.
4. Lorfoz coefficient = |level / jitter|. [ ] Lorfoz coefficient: 23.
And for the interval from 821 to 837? 38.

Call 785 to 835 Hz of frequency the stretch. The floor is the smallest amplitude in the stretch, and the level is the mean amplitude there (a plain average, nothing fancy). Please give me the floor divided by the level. 0.94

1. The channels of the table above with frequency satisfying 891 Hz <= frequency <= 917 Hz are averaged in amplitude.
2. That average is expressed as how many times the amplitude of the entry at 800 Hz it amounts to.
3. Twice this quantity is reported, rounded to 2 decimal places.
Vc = 1.86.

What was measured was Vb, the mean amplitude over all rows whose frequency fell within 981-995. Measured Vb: 29.5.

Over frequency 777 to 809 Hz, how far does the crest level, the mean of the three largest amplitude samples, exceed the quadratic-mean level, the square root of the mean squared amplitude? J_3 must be 1.26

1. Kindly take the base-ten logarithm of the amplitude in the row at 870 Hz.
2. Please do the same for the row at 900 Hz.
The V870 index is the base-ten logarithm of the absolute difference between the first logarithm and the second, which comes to -1.04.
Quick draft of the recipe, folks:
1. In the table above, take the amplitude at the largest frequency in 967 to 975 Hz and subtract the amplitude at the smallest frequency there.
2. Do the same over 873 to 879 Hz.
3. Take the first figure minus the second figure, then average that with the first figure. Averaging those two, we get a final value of 3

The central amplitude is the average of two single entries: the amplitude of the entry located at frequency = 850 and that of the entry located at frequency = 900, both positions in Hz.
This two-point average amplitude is 28.5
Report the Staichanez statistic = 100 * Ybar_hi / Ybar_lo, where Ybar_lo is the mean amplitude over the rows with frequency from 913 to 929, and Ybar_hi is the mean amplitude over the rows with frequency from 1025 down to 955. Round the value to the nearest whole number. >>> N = 92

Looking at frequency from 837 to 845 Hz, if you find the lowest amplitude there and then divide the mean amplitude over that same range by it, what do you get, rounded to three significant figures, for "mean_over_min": 1.03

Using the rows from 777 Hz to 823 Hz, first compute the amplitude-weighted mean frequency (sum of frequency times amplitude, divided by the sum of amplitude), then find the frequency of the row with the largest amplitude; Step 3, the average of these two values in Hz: 803.0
